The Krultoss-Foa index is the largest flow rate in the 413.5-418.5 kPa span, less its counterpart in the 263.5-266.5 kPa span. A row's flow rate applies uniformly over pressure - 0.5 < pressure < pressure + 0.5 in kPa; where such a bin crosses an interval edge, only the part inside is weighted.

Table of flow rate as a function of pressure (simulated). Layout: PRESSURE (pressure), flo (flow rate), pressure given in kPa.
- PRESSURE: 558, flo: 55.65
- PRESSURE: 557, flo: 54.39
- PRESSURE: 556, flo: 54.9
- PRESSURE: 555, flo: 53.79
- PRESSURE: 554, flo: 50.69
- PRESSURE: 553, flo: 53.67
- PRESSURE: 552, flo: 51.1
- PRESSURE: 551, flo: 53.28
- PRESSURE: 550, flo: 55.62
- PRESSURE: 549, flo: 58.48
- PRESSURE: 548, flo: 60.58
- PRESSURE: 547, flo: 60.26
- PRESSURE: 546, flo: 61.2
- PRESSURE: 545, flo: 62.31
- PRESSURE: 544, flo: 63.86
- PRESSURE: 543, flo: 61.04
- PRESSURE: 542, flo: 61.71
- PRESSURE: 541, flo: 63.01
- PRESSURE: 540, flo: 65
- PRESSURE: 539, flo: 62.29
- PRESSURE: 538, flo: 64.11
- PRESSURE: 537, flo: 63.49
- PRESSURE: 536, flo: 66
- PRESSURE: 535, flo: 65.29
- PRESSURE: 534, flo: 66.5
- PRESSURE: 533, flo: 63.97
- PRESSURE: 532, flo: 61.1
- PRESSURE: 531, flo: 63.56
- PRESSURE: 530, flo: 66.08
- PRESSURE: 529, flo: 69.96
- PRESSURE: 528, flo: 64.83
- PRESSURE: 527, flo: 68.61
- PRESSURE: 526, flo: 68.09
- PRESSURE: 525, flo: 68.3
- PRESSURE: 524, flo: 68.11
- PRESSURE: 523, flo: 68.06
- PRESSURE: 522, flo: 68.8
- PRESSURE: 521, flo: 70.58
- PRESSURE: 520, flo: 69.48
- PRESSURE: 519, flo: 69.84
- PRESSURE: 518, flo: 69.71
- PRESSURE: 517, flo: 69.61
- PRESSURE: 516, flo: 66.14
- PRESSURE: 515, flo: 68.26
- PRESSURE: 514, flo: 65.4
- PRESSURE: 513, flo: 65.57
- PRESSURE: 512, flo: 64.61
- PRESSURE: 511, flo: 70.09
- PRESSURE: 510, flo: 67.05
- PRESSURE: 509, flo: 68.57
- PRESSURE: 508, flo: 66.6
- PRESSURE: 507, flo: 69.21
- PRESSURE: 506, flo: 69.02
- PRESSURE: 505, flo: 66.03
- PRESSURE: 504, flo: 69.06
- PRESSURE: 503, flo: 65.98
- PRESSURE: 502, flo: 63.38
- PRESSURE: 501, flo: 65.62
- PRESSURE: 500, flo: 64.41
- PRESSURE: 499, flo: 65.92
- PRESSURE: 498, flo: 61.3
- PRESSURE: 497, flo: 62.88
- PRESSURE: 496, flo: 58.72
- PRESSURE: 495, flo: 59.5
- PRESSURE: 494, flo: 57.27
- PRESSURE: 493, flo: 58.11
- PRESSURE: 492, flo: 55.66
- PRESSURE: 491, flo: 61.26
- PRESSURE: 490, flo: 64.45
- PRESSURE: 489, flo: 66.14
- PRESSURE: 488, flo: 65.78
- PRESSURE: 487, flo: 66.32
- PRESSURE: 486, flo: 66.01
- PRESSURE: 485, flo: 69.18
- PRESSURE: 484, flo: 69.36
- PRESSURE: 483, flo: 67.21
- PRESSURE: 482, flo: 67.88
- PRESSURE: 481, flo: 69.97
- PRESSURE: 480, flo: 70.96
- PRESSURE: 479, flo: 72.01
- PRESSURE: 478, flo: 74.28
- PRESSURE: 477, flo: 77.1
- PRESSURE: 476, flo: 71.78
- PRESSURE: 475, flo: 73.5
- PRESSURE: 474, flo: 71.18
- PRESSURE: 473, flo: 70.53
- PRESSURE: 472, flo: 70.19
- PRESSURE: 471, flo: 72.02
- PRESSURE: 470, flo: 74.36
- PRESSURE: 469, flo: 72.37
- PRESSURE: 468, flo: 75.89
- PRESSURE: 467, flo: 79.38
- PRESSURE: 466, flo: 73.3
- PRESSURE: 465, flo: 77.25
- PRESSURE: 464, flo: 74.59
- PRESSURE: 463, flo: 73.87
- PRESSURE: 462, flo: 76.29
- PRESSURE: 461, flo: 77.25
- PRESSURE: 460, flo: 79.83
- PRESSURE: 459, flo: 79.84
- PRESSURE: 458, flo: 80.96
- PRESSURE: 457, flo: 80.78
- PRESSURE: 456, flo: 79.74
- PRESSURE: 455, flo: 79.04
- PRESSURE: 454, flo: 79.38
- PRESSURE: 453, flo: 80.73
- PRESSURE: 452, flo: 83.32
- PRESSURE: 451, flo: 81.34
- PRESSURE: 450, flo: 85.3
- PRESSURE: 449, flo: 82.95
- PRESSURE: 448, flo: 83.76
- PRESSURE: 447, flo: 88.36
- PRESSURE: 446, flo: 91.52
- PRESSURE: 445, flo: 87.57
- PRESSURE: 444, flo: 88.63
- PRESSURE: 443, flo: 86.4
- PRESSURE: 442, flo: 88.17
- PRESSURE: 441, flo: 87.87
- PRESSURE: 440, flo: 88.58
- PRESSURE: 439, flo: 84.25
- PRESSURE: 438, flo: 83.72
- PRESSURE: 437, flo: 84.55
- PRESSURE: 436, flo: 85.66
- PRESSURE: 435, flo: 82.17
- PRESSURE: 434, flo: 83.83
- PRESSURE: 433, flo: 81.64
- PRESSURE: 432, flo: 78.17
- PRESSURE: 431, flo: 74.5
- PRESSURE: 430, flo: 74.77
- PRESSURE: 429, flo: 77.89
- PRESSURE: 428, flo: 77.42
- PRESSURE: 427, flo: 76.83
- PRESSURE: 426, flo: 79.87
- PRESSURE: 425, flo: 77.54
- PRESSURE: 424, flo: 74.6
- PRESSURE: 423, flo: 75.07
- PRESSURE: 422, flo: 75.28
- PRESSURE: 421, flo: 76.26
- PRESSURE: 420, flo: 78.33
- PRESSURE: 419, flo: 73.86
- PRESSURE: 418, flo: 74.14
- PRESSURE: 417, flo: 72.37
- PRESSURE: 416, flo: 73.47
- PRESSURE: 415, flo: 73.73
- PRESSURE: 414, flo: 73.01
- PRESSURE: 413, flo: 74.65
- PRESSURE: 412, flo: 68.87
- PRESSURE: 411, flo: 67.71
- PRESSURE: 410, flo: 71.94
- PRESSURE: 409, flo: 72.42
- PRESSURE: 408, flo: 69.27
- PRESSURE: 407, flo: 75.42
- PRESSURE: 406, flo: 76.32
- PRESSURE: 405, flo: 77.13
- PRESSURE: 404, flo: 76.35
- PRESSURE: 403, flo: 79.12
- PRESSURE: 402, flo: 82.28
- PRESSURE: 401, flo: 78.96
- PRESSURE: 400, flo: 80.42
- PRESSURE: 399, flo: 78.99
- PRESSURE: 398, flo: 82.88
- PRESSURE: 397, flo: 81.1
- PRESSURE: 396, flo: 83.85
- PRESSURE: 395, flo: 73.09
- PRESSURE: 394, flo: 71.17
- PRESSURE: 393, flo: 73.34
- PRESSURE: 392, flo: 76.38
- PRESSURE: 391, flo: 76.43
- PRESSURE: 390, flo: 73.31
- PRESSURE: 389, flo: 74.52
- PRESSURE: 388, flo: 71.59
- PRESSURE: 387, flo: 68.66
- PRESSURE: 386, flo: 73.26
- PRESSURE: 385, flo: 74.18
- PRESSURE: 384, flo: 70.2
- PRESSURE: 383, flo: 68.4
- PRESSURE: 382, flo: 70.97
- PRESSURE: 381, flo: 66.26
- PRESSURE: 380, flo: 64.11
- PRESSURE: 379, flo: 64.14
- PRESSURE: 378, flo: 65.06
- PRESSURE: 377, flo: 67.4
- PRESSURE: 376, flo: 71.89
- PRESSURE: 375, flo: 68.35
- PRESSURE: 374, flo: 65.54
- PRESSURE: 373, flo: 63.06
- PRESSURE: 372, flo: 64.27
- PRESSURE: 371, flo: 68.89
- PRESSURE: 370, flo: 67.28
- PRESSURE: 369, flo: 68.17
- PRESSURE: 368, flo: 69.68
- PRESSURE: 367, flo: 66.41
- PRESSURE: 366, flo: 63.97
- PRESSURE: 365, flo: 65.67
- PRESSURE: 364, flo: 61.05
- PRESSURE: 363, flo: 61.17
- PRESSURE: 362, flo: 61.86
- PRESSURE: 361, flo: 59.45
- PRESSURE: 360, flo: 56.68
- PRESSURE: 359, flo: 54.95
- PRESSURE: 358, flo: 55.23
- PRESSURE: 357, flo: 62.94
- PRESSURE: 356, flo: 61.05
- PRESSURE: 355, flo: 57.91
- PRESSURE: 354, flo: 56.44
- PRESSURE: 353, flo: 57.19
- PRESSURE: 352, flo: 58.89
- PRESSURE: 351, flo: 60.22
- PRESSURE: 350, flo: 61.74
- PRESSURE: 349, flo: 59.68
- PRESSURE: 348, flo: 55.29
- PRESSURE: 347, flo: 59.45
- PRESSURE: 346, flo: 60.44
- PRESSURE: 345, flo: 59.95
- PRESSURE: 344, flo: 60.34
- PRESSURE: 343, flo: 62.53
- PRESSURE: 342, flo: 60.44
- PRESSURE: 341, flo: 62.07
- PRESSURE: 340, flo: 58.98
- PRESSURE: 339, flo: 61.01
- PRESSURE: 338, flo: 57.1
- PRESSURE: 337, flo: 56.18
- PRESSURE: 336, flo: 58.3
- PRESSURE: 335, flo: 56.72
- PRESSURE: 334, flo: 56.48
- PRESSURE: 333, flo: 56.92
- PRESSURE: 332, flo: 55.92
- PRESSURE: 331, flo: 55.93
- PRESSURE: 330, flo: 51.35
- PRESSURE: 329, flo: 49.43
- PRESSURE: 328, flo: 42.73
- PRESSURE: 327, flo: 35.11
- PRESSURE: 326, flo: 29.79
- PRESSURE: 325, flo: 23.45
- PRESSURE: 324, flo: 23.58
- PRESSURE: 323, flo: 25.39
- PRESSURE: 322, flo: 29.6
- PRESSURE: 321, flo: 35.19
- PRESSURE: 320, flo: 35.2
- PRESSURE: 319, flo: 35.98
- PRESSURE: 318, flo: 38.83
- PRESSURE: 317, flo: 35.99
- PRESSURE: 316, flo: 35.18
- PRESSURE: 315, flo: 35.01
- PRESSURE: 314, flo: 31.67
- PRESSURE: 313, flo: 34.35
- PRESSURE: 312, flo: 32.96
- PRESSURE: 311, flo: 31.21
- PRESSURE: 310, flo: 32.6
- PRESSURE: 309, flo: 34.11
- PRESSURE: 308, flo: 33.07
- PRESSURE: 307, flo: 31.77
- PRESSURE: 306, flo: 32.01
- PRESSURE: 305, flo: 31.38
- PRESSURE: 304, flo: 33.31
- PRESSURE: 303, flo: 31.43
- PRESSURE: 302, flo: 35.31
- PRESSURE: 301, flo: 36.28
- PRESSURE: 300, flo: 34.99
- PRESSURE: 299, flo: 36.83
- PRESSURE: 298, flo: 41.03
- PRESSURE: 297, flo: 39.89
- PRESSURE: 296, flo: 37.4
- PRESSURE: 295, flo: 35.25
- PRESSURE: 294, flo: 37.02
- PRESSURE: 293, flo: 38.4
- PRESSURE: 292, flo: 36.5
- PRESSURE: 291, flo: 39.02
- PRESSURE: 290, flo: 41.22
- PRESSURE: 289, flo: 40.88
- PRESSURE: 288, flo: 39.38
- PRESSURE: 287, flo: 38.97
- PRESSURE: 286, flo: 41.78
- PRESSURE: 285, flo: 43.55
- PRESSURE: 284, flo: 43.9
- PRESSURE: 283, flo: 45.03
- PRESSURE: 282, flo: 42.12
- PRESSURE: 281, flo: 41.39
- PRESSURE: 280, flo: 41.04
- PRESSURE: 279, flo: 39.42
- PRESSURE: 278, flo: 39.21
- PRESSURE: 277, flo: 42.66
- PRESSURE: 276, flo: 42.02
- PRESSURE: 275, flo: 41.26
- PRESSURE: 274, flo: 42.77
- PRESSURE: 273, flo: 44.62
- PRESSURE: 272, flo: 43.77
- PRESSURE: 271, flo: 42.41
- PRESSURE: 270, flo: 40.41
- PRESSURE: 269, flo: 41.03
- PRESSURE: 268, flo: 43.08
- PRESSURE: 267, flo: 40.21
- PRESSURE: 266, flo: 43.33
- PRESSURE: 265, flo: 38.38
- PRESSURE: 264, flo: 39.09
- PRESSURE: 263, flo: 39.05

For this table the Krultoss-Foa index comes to 31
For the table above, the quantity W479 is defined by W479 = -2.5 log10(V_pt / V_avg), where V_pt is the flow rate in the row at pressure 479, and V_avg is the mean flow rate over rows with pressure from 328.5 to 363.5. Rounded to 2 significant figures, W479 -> -0.23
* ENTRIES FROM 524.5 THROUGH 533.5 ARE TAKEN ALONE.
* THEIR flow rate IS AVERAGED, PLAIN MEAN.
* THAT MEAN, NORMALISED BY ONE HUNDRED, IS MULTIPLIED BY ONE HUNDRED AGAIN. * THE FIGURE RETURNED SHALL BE 66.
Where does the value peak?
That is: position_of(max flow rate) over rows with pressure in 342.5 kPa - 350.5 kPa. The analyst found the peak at 343 kPa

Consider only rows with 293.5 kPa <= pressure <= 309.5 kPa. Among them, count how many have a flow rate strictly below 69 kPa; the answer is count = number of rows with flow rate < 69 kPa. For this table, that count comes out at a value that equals 16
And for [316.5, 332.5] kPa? 16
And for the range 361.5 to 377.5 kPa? 14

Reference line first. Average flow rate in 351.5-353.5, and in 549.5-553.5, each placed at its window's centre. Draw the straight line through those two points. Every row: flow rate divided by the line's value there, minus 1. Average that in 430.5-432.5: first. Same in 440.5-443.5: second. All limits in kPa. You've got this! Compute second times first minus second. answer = -0.36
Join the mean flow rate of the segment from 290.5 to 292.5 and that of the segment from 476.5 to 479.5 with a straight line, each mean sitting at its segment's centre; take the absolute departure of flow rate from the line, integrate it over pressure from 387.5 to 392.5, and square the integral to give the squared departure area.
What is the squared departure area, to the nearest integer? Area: 7483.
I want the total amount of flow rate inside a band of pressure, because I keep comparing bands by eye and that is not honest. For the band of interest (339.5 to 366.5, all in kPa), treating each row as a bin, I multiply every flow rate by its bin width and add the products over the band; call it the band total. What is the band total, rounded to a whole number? 1616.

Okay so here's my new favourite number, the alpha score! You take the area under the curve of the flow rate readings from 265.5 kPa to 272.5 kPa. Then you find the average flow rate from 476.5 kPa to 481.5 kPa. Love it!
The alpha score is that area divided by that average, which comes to 4.0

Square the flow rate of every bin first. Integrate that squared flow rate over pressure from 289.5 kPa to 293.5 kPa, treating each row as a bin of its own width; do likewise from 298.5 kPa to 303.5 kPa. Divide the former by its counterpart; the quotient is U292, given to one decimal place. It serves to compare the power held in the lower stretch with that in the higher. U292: 1.0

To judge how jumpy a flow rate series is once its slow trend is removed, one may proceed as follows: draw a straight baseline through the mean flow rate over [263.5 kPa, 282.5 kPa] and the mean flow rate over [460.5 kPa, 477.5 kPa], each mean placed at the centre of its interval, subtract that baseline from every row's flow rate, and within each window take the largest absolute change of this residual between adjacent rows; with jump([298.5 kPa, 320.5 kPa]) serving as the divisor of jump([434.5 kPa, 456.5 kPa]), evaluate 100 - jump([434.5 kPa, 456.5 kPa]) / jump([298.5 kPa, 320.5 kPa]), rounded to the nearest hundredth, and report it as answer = 98.82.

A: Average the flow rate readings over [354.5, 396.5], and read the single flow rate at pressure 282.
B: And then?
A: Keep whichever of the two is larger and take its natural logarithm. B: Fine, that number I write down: 4.21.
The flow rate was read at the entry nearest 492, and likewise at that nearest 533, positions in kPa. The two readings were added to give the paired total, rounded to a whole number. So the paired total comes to 120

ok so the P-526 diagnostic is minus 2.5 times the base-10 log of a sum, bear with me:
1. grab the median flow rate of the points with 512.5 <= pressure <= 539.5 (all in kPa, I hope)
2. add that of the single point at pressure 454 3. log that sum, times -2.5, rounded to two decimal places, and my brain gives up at -5.41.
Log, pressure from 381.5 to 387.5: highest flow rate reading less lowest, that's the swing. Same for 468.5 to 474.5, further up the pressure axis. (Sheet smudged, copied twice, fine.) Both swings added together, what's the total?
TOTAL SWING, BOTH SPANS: 10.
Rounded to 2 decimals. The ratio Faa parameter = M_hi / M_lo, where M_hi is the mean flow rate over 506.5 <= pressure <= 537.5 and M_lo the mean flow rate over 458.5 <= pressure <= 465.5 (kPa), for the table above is 0.87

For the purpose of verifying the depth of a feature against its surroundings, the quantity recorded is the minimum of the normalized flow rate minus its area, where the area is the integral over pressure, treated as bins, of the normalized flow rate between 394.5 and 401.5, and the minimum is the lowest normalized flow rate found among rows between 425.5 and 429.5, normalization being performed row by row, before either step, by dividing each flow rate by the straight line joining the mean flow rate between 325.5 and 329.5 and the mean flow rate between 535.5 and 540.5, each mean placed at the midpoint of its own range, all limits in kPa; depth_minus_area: -10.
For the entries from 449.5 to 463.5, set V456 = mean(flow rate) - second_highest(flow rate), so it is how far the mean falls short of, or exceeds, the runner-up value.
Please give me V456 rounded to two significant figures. -3.5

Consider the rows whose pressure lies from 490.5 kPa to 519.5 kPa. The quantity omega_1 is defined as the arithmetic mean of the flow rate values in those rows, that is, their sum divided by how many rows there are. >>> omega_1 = 65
